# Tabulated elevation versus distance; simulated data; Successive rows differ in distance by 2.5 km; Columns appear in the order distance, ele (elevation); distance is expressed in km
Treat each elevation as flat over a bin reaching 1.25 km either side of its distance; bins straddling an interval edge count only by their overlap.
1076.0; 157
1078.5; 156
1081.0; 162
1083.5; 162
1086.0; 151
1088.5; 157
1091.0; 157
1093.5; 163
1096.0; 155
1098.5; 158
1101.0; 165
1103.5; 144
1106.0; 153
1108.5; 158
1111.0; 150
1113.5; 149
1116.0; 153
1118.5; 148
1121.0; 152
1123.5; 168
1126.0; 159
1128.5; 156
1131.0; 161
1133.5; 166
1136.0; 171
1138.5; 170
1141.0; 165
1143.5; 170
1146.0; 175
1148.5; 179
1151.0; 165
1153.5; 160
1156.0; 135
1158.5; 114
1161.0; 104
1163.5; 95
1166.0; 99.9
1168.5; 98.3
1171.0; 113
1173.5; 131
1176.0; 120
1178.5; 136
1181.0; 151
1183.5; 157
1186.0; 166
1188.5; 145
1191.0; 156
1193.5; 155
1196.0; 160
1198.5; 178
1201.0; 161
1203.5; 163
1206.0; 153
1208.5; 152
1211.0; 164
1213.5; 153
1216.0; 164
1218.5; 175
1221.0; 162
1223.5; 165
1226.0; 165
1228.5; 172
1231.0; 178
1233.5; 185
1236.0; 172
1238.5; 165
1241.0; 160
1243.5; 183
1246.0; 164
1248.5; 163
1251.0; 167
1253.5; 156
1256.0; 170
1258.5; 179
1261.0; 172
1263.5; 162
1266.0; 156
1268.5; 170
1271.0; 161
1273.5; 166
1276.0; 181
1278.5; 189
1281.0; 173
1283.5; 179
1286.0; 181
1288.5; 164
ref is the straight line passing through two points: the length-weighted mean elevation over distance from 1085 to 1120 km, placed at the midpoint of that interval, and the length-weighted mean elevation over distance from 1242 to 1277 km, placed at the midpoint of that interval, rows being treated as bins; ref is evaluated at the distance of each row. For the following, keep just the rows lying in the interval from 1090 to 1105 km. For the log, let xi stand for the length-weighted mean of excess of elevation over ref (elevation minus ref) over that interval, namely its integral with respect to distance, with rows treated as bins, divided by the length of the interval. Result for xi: 3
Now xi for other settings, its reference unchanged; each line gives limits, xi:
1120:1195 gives -13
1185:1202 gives -2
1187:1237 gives 0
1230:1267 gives 2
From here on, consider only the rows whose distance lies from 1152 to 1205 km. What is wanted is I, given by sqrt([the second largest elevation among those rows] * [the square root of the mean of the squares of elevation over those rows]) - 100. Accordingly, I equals 53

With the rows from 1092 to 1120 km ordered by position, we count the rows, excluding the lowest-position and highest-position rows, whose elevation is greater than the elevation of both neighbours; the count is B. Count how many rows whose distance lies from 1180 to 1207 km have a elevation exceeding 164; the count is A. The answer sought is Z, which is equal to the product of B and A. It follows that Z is 6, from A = 2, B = 3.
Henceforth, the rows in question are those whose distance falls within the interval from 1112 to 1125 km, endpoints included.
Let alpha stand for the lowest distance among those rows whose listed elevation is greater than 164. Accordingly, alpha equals 1123.5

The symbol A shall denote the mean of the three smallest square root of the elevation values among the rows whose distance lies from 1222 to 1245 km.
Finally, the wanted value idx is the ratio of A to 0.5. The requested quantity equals 25.6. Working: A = 12.8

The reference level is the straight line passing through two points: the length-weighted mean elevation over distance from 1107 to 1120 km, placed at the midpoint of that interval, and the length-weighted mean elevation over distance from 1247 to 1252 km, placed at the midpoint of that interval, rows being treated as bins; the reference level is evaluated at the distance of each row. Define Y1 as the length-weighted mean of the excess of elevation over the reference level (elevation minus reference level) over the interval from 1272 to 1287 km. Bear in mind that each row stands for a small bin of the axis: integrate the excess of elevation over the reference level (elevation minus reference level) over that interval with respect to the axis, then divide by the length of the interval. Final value 10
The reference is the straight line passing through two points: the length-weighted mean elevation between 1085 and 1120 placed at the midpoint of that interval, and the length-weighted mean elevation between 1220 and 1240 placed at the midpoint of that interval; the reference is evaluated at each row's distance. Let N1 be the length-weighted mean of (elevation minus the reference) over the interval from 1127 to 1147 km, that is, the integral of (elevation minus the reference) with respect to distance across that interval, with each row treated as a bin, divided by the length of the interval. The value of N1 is 8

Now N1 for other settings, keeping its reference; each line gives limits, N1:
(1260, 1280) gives -6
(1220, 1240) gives 0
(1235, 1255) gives -6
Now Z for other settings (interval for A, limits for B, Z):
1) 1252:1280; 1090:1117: 21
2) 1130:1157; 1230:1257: 24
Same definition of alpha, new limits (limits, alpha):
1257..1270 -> 1258.5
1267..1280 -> 1268.5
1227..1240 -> 1228.5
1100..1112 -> 1101.0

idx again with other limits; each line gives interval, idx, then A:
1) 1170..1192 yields 22.0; 11.0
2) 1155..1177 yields 19.8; 9.9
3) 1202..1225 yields 24.7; 12.4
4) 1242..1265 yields 25.3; 12.7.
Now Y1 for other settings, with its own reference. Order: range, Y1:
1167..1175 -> -43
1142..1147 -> 17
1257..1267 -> 2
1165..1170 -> -57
